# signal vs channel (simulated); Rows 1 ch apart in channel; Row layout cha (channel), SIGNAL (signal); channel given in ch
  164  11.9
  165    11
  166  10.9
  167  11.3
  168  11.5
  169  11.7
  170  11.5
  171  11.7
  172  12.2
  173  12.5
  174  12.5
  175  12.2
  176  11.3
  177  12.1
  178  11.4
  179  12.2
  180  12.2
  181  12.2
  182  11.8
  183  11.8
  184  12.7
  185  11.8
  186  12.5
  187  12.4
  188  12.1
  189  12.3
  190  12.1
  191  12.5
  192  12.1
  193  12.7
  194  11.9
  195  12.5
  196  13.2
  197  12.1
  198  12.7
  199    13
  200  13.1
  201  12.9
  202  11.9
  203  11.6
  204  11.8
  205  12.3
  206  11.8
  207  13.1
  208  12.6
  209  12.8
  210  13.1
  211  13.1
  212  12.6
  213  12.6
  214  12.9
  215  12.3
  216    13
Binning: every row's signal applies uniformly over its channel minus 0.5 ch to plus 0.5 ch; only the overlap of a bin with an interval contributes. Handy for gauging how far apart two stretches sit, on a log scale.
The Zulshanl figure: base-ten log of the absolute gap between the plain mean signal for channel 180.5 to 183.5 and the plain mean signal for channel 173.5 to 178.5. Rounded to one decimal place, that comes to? -1.5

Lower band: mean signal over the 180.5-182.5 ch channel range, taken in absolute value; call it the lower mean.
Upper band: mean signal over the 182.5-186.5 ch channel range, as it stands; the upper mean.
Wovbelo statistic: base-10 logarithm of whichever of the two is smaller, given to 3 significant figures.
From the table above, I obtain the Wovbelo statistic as 1.08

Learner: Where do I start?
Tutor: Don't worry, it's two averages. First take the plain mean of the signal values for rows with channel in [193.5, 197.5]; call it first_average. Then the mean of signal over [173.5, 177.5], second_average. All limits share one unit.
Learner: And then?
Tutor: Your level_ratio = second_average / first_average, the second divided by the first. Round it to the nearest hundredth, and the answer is 0.97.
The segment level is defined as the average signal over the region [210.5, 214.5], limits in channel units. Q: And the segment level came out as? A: 12.80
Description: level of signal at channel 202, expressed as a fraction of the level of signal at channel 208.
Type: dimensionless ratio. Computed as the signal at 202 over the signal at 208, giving 0.94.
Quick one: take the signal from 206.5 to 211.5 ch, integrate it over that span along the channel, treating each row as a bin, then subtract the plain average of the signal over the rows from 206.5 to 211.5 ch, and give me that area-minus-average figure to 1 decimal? 51.8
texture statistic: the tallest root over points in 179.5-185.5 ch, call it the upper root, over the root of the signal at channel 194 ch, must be 1.03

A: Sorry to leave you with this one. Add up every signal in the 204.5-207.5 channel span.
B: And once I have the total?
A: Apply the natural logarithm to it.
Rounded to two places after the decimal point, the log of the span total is 3.62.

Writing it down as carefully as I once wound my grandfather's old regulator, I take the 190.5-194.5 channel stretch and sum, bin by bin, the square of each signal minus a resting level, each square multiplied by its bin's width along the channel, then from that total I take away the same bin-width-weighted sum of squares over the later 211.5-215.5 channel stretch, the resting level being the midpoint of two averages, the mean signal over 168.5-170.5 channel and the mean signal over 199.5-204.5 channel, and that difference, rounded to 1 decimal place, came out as -1.0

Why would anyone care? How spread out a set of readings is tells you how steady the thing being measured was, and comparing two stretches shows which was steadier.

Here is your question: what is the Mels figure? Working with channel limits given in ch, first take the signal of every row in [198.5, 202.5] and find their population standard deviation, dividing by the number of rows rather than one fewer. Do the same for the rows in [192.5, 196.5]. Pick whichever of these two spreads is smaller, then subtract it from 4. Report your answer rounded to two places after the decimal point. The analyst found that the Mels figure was 3.53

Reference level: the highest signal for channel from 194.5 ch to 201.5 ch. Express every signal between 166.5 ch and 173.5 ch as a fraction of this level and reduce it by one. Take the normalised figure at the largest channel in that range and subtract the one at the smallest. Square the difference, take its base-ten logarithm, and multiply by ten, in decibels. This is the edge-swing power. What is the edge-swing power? -21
